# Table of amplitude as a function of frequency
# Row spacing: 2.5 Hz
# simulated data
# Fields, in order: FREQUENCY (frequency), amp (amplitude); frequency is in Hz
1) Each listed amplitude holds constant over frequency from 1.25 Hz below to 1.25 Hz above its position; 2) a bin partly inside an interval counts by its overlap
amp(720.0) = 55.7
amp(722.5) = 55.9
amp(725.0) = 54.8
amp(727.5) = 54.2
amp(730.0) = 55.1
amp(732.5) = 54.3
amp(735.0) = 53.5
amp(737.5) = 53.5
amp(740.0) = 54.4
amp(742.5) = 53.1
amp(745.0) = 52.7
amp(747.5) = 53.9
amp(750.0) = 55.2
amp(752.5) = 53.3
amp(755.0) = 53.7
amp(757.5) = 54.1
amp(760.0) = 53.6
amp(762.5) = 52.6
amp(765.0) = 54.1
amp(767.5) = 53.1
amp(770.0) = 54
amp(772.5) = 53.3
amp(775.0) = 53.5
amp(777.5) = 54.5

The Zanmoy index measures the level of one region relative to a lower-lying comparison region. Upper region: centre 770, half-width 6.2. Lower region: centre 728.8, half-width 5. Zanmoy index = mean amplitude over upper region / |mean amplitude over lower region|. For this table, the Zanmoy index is 0.982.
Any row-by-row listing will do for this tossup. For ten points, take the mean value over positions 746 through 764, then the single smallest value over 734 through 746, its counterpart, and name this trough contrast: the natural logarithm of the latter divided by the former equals -0.020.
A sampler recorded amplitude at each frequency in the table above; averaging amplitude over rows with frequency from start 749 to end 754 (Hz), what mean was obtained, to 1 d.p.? 54.2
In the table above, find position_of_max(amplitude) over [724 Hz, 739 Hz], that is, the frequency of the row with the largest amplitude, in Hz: 730.0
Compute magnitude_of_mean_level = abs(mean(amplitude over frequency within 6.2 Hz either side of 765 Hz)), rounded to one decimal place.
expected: 53.5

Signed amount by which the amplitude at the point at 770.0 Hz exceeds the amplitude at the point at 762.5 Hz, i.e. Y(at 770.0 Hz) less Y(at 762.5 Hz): 1.4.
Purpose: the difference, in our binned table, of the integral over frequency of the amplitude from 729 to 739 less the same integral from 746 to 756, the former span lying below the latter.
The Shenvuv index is 0.8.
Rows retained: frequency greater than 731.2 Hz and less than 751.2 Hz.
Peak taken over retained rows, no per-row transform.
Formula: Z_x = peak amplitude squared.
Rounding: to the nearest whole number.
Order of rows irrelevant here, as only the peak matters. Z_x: 3047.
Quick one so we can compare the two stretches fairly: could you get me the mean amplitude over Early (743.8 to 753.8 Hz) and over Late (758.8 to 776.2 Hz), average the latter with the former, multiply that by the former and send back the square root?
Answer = 53.7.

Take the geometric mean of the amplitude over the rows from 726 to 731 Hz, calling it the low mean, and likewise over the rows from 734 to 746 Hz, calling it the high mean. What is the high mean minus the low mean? -1.2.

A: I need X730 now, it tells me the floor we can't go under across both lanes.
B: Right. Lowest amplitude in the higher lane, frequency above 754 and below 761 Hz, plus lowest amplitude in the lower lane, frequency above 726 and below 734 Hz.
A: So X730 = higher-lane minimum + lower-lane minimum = 108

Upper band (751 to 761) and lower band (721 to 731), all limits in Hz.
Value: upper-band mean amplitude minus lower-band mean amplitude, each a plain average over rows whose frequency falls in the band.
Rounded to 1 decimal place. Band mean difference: -1.3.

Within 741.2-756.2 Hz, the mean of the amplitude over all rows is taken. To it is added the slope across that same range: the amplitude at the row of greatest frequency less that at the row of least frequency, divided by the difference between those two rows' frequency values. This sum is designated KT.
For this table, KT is 53.7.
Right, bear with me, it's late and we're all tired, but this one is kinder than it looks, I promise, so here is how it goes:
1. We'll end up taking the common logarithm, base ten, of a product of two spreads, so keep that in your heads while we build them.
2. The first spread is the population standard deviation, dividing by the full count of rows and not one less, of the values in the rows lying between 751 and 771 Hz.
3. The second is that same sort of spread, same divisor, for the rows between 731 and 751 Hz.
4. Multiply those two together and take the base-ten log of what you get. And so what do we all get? -0.43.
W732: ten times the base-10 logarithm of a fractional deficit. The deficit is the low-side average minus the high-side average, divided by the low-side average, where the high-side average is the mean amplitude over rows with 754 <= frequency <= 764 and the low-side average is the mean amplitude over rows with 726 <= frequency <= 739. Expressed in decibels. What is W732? -19.4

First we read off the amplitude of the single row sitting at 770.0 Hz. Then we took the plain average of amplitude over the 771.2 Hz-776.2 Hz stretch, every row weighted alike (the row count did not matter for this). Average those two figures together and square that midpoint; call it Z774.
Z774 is 2884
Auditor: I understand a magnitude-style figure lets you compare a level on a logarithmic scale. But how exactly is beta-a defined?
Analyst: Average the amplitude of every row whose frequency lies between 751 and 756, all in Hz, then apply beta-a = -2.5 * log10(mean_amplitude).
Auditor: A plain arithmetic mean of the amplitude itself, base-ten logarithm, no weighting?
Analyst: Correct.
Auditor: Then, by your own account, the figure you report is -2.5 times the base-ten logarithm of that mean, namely -4.32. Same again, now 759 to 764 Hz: -4.31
